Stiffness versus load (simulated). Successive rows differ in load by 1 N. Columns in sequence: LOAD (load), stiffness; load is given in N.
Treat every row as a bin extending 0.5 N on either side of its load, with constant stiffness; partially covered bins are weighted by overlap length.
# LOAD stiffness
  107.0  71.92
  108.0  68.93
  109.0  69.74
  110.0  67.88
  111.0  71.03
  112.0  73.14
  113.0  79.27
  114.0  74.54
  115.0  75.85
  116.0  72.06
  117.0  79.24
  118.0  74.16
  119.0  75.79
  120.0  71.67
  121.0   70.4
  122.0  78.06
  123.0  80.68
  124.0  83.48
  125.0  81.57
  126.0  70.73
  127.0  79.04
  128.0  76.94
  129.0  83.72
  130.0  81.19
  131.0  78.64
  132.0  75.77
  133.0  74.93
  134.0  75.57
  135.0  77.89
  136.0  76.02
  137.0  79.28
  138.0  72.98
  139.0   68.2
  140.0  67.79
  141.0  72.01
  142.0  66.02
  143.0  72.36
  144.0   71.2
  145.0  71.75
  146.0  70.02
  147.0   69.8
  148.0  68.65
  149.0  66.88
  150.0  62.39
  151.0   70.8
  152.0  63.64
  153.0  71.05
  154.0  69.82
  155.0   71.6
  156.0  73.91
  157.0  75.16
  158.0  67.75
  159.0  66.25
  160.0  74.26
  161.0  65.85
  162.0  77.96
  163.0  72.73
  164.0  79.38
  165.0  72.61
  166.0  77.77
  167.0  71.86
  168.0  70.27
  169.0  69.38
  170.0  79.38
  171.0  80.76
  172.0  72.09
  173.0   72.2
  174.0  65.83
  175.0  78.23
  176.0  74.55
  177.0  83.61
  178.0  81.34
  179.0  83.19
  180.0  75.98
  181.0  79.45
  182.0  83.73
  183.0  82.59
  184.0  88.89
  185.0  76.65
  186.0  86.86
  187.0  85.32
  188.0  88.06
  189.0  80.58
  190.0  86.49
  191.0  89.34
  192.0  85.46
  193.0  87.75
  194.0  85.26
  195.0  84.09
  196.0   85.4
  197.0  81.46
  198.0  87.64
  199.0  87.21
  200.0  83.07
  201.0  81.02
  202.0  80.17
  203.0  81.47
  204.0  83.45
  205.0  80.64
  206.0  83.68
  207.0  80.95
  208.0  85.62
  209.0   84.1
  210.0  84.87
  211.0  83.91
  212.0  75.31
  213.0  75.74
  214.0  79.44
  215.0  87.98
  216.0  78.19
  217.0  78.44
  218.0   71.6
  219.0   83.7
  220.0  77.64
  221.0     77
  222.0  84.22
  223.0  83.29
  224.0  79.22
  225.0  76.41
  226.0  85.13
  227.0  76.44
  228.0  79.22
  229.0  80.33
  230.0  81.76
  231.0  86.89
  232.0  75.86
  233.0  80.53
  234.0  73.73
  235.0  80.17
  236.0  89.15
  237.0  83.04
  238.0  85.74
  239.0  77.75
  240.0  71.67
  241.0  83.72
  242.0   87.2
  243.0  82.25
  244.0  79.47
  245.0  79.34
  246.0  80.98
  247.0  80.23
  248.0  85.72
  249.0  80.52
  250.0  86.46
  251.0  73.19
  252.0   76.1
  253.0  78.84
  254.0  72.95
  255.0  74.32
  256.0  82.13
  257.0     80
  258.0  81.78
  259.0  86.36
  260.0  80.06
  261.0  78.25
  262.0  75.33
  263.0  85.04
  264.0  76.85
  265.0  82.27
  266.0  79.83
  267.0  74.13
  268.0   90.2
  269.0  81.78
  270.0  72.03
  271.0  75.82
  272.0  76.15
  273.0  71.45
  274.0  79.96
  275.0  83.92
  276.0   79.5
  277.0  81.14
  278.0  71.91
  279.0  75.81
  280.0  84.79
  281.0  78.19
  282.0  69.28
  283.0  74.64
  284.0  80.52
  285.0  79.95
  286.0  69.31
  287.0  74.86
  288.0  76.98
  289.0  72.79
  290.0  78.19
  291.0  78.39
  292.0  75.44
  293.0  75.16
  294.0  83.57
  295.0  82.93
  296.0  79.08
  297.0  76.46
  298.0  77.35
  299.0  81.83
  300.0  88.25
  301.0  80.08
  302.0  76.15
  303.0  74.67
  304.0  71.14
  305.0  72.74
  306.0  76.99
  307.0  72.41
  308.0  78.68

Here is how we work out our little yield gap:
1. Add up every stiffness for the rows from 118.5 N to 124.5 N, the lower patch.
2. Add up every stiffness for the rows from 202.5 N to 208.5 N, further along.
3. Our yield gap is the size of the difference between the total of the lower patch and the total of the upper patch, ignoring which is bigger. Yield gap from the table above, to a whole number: 36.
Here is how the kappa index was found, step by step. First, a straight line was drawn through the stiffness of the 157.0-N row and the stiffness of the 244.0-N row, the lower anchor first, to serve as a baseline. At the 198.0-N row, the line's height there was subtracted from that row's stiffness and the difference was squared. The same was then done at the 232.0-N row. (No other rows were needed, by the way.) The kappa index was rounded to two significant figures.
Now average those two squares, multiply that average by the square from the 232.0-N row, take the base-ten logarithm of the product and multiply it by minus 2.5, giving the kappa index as -6.8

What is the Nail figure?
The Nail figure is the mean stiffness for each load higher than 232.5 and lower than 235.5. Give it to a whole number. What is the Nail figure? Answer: 78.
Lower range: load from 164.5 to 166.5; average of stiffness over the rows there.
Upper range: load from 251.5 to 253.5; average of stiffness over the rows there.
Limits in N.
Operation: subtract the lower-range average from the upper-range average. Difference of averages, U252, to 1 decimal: 2.3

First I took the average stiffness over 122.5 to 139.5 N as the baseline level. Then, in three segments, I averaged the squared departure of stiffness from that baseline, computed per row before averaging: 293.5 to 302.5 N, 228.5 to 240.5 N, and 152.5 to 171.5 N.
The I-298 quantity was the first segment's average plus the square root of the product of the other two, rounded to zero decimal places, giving 61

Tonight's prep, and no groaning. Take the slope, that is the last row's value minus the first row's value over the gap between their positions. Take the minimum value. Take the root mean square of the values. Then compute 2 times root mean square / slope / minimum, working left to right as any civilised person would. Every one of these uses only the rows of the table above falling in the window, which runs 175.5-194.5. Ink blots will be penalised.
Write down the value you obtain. 4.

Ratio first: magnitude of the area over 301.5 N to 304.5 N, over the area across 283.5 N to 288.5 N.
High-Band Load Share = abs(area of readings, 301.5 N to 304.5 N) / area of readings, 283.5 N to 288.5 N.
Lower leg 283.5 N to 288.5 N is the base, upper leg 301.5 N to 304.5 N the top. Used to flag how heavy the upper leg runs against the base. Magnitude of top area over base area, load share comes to 0.58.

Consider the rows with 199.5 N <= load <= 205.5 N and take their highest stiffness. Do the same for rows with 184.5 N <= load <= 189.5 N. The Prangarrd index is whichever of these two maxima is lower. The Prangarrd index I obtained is 83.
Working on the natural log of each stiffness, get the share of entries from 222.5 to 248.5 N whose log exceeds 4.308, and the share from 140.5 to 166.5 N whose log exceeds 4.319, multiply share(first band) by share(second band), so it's 0.14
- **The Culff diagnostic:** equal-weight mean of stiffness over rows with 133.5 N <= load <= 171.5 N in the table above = 72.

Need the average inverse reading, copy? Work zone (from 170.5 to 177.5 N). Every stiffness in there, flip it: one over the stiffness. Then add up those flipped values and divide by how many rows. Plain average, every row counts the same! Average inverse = 0.0134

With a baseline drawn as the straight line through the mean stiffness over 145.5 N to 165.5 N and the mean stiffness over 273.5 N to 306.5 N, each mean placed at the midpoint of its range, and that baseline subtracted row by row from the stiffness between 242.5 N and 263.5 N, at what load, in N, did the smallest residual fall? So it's 254.0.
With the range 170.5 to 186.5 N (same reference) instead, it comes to 174.0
